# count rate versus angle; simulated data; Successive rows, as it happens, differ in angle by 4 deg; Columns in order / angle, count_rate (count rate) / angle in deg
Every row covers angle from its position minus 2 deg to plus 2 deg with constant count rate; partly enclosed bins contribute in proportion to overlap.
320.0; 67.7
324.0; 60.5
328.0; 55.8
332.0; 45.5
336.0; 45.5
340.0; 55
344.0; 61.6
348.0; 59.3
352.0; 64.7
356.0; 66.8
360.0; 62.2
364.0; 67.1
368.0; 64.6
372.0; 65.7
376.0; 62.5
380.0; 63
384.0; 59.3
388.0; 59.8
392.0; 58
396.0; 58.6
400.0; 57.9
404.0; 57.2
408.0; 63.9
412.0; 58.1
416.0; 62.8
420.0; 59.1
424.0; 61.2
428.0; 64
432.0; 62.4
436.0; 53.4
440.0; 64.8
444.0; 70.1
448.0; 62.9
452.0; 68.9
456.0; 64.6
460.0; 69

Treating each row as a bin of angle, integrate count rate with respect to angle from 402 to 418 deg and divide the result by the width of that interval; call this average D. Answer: 60.5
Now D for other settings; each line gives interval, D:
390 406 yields 57.9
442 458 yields 66.6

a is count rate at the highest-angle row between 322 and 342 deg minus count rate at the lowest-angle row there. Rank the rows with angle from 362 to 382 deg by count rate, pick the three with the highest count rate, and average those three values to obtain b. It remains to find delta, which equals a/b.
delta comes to -0.08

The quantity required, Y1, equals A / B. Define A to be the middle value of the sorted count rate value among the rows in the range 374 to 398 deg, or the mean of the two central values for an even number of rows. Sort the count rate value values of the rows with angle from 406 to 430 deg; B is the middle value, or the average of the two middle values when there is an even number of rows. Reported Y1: 0.96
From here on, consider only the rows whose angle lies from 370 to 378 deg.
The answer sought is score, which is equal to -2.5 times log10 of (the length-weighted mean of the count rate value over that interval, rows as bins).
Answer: -4.52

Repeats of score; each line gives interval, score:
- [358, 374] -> -4.53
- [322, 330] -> -4.41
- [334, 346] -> -4.33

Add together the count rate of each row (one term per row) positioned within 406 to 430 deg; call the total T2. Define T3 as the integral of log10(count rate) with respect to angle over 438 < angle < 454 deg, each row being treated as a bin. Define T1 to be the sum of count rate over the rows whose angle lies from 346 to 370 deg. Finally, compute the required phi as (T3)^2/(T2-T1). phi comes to -54.6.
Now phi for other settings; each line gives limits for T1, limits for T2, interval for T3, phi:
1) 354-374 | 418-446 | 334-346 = 4.0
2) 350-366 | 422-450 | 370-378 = 1.2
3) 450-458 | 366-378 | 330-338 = 3.0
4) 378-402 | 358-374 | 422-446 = -19.1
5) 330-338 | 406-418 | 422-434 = 5.0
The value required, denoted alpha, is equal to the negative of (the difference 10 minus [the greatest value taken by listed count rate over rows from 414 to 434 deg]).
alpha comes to 54.0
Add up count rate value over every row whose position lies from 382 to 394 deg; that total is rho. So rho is 177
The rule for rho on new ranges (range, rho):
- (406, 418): 185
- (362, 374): 197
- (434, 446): 188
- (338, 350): 176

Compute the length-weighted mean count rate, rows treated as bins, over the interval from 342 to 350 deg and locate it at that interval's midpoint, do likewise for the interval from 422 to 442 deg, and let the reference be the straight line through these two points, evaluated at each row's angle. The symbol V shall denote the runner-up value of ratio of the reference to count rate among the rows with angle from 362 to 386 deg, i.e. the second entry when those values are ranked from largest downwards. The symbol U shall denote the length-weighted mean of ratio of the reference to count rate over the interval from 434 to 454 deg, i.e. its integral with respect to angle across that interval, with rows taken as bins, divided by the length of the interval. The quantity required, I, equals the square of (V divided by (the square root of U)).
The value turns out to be 0.98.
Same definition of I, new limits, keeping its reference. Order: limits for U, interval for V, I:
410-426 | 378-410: 1.09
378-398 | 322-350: 1.73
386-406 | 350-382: 0.90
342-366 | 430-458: 1.01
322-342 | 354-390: 0.89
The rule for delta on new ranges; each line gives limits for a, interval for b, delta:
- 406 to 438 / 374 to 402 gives -0.17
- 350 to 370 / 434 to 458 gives 0.00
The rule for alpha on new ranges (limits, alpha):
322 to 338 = 50.5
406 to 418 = 53.9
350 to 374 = 57.1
